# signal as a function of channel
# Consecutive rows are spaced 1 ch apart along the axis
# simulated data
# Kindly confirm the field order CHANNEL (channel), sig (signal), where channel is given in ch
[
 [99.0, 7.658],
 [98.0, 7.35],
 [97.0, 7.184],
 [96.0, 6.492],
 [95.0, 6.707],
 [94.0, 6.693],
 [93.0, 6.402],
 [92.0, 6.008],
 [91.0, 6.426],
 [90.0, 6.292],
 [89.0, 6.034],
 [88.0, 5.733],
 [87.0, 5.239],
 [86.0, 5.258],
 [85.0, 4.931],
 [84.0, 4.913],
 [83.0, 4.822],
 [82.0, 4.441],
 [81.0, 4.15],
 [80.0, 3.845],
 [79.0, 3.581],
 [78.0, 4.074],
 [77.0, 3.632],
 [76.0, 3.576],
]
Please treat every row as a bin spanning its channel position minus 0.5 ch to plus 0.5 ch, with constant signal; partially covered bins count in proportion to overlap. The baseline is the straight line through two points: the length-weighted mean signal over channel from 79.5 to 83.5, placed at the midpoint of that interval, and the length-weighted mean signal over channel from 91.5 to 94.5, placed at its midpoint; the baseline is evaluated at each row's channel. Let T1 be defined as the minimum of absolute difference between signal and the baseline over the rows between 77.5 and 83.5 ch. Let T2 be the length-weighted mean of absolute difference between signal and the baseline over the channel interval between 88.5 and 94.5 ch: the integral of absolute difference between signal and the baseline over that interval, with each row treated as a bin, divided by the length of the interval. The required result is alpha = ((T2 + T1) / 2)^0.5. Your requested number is 0.39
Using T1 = 0.037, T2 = 0.27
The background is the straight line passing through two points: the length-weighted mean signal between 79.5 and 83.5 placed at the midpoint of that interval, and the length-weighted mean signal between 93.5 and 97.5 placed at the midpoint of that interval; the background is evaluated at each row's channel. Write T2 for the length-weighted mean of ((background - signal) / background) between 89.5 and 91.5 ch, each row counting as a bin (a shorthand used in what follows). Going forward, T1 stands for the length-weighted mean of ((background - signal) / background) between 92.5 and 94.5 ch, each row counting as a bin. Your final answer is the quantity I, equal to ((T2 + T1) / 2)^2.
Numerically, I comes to 0.0025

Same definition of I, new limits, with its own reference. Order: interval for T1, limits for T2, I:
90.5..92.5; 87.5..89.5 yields 0.0019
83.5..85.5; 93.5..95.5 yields 0.0003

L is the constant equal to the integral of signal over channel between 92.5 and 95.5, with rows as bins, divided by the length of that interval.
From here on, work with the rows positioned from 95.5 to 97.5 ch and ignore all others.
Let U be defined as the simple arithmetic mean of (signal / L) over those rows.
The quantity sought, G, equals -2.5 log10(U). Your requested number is 0.0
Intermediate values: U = 1.0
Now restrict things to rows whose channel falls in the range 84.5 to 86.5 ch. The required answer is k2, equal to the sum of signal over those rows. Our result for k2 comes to 10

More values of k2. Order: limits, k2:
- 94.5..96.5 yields 13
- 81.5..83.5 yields 9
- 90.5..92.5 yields 12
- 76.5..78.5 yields 8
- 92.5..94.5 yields 13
